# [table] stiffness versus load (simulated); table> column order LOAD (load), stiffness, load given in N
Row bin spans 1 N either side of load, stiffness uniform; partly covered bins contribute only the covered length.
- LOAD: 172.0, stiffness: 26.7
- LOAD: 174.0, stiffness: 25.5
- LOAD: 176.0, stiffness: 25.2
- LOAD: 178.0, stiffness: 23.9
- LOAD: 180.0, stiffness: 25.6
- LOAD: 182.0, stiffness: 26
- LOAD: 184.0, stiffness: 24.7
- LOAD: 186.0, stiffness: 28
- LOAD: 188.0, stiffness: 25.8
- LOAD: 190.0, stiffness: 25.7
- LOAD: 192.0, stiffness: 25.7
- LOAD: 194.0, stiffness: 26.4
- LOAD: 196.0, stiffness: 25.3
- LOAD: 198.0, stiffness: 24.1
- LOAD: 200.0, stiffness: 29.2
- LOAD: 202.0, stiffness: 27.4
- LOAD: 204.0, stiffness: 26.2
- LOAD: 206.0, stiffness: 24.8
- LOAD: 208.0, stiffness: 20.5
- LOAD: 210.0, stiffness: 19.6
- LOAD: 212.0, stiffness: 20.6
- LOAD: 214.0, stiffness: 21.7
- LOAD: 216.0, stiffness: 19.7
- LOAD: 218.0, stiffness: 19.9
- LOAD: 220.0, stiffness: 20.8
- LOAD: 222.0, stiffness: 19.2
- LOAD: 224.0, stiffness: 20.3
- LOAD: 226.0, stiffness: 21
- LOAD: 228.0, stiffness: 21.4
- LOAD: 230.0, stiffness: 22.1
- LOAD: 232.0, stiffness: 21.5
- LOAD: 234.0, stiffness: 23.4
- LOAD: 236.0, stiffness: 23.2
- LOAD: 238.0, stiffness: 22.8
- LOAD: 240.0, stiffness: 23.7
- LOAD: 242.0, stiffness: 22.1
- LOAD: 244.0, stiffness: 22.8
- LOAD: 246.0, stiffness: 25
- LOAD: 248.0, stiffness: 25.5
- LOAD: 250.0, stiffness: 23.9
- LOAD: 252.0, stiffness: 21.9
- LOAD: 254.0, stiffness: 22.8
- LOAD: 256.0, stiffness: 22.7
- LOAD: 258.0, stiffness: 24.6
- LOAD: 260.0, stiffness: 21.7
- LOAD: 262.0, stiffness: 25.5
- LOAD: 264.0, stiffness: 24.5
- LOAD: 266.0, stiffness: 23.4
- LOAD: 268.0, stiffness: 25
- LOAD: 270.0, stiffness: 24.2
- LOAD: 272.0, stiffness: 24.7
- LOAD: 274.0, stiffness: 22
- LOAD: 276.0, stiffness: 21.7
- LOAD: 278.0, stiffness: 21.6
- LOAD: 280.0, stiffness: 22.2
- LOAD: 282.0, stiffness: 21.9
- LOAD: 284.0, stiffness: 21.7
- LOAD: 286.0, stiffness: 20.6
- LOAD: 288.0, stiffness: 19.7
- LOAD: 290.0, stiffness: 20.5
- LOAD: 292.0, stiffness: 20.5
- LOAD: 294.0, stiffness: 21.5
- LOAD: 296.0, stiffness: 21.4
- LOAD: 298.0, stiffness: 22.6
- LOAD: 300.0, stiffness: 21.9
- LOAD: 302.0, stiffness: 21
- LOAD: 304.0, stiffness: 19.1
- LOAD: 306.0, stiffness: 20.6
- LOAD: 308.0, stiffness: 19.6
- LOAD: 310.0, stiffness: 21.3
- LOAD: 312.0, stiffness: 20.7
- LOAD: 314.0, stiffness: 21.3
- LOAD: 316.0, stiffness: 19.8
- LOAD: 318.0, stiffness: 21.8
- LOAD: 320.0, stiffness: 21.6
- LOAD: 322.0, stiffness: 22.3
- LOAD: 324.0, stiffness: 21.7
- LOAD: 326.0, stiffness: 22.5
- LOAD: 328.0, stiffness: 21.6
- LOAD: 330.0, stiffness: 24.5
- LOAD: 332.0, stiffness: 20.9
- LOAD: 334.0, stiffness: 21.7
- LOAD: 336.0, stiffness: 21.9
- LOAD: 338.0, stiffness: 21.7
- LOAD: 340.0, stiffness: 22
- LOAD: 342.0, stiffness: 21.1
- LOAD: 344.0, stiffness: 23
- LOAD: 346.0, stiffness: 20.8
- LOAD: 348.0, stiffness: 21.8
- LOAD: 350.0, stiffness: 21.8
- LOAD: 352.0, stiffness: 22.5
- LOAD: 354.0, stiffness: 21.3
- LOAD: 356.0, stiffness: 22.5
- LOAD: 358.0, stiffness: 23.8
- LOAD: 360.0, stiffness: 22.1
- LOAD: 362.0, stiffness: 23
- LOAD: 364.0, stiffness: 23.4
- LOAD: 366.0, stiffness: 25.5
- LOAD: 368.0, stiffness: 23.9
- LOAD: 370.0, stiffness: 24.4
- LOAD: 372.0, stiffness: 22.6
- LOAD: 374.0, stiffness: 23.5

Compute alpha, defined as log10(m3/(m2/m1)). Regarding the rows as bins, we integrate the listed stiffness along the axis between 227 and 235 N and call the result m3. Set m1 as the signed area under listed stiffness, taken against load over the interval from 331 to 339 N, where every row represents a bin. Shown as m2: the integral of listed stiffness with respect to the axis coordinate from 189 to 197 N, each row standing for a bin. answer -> 2.17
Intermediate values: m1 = 172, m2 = 206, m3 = 177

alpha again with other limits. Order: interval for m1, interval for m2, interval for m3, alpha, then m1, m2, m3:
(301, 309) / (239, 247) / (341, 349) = 2.17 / 161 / 187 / 173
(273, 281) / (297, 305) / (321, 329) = 2.26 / 175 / 169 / 176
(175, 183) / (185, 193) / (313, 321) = 2.21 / 201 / 210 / 169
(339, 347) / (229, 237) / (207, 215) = 2.20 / 174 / 180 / 165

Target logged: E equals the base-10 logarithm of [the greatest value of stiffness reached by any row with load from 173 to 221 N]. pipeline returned 1.47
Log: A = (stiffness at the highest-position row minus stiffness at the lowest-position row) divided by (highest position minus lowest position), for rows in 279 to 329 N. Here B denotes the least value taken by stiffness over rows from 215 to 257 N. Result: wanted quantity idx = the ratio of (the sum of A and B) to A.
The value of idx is -1535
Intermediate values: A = -0.01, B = 19.2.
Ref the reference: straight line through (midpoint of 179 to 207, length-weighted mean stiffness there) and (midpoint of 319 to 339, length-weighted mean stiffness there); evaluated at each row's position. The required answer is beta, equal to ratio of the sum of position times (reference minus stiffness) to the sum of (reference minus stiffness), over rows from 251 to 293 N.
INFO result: 278.6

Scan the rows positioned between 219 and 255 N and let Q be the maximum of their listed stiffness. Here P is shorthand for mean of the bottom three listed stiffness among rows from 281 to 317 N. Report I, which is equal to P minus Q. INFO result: -6.0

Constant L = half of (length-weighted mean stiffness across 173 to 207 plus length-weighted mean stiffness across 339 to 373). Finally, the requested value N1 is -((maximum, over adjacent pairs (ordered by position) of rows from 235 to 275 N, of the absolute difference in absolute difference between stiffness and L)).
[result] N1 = -2.2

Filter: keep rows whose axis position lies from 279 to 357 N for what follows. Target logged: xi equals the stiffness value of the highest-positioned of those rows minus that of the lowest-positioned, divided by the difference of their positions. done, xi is 0.00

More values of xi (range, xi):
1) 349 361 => 0.03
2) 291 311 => 0.04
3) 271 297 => -0.14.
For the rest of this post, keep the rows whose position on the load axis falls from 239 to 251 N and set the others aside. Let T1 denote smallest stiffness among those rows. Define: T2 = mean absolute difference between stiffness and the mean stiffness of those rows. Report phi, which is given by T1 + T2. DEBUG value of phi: 23.1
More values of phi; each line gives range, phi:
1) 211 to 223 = 19.9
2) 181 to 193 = 25.4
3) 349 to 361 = 21.9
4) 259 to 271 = 22.7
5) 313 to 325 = 20.4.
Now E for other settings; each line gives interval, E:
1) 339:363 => 1.38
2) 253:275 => 1.41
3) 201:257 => 1.44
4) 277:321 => 1.35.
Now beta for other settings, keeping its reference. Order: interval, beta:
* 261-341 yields 298.0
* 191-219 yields 213.6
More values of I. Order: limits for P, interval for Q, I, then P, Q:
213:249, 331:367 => -5.9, 19.6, 25.5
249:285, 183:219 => -7.5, 21.7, 29.2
